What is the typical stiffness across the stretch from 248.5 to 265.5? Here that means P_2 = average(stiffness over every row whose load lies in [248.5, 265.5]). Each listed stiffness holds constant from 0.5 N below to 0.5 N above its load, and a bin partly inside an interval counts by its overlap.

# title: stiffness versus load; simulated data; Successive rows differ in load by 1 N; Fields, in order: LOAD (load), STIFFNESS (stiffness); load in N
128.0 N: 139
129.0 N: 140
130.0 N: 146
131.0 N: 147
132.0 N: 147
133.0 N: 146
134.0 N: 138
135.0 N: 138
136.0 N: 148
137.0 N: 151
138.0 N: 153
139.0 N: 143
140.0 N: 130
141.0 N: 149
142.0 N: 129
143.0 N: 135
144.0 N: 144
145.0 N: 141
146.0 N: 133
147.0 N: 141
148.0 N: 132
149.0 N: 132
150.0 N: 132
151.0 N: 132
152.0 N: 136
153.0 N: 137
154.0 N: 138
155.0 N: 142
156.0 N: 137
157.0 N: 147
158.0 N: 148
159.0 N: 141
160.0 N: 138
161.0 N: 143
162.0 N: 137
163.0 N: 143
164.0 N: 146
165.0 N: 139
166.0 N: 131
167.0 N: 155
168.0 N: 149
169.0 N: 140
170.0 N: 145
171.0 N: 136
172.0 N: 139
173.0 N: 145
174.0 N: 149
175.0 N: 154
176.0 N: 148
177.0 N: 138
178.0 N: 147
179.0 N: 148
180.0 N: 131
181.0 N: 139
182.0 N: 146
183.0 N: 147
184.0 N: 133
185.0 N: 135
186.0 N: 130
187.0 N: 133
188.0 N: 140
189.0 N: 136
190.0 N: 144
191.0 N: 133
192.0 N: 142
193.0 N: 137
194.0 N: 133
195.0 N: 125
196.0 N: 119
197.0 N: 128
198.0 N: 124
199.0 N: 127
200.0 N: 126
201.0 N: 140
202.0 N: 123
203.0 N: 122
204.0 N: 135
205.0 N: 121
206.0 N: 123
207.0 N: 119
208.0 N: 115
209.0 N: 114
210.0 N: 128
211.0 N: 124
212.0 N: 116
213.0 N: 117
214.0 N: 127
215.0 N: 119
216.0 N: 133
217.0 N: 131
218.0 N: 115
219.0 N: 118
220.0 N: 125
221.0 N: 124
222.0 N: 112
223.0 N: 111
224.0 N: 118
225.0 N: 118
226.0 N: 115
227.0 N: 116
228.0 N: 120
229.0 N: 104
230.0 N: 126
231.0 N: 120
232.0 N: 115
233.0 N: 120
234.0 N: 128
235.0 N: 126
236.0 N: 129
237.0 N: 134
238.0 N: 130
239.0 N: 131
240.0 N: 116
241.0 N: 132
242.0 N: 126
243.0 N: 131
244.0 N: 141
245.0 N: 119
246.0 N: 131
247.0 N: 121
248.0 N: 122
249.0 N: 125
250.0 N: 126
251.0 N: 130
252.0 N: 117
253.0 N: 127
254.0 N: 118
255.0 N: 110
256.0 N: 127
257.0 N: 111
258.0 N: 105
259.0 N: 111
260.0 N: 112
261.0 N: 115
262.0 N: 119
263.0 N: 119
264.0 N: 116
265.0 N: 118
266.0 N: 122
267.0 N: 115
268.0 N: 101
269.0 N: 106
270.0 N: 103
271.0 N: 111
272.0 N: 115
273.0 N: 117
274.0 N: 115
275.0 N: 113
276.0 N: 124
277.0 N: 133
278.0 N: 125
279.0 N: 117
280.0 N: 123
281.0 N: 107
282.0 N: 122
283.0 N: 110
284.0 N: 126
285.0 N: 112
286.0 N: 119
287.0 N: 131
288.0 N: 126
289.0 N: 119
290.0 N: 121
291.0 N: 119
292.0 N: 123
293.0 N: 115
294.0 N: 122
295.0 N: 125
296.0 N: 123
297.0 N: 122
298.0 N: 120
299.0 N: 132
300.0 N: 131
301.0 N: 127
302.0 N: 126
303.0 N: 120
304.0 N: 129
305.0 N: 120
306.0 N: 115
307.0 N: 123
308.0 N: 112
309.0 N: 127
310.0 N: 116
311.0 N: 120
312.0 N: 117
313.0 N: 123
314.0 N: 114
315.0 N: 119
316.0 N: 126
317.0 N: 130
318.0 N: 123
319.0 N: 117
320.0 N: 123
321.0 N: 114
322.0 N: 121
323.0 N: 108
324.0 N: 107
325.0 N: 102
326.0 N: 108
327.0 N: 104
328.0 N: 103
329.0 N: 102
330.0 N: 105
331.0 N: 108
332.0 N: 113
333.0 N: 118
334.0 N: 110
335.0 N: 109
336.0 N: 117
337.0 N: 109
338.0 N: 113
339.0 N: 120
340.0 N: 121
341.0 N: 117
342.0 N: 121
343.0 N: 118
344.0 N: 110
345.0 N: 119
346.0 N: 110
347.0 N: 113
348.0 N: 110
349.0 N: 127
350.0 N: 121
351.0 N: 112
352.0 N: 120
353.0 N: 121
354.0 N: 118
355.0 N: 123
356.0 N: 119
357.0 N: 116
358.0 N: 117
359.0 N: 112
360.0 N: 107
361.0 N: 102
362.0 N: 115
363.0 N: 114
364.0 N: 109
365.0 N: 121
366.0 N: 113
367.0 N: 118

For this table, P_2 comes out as 118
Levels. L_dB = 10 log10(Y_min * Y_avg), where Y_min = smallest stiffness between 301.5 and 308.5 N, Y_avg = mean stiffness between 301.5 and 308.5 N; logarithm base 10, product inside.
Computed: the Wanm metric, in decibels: 41.3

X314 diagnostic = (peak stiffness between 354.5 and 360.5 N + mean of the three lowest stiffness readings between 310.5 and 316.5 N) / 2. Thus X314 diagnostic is 120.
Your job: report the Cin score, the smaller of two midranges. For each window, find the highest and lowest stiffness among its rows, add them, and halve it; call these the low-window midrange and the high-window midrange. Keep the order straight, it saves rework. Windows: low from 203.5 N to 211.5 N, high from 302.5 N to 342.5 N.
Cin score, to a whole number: 116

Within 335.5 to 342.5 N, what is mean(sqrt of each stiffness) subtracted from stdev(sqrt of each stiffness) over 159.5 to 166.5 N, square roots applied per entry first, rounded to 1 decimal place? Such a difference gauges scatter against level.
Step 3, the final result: -10.6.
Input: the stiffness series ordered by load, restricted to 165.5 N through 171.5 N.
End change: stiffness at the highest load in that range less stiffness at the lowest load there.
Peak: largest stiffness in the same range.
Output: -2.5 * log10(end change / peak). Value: 3.7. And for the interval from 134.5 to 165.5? 5.5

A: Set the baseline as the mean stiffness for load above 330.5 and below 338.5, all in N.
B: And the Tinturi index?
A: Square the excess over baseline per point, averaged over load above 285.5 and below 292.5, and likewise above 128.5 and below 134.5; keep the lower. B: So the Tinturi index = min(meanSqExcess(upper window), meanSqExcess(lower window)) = 127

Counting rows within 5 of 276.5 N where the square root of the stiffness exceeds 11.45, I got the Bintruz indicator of 1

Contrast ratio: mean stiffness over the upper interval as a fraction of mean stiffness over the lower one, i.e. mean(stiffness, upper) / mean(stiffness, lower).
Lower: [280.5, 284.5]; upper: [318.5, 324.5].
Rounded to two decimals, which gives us 0.99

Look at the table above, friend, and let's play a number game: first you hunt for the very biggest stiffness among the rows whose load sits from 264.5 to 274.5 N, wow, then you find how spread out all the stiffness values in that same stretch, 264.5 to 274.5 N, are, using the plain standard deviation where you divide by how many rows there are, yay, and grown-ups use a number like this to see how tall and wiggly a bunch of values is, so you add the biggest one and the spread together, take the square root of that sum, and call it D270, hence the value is 11.3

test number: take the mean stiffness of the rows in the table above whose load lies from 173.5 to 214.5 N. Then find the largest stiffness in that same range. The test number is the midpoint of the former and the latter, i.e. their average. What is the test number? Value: 143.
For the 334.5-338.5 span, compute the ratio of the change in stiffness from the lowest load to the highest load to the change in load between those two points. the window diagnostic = 1.3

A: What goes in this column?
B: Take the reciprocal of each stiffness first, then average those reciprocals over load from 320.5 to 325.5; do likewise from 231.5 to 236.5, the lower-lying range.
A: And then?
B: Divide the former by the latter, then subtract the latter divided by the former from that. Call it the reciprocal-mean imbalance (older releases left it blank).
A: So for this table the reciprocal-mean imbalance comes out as 0.23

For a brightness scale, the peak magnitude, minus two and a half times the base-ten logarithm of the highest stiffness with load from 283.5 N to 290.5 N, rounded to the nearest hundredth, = -5.29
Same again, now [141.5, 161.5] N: -5.43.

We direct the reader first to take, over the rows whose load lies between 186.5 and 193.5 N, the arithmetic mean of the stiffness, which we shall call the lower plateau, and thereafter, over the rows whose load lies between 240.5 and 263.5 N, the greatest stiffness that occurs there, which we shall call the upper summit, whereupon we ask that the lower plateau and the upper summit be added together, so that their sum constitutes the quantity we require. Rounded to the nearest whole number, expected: 279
